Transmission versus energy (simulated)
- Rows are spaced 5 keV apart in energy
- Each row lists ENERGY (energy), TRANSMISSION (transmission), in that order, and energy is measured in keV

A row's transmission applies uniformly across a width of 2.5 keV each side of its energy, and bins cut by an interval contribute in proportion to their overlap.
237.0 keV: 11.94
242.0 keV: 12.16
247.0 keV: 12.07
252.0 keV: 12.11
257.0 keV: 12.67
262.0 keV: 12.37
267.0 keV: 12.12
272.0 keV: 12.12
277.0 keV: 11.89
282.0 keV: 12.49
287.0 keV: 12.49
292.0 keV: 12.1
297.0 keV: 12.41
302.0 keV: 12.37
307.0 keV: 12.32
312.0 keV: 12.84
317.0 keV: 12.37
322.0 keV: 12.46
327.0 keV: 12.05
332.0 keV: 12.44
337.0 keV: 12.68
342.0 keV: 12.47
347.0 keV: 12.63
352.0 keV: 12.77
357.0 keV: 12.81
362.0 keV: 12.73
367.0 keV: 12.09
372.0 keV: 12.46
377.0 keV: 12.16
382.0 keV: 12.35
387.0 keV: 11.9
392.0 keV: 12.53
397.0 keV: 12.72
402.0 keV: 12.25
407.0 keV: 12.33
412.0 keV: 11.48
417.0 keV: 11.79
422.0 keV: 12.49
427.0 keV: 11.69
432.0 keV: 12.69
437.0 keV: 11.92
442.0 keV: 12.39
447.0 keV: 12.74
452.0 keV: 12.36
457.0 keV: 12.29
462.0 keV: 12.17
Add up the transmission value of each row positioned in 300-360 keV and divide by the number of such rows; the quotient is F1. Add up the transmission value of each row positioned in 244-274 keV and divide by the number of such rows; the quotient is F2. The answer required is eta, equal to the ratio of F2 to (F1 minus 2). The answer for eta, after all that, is 1.16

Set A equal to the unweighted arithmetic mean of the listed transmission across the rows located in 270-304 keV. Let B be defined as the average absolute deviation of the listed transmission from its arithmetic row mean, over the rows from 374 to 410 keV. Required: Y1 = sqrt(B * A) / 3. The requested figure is 0.503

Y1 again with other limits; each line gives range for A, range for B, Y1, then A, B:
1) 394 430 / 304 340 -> 0.490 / 12.1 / 0.18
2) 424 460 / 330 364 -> 0.396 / 12.3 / 0.11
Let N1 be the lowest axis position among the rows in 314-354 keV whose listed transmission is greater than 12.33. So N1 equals 317.0 keV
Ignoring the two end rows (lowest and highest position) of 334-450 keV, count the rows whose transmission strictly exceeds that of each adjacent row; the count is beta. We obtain 7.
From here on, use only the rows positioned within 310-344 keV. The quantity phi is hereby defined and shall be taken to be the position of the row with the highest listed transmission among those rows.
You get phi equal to 312.0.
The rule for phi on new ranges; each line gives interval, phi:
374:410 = 397.0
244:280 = 257.0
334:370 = 357.0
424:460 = 447.0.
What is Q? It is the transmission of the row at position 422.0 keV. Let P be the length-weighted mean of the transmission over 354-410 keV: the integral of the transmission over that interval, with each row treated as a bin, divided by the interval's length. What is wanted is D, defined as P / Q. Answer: 0.99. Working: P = 12.4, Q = 12.49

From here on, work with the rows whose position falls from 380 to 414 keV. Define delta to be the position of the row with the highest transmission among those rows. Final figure 397.0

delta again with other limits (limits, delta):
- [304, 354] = 312.0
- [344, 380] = 357.0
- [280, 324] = 312.0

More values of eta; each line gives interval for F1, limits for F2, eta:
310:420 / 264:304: 1.18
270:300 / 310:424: 1.21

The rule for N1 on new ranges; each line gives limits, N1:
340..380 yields 342.0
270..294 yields 282.0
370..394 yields 372.0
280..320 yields 282.0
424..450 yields 432.0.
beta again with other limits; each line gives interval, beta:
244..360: 5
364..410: 3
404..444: 2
